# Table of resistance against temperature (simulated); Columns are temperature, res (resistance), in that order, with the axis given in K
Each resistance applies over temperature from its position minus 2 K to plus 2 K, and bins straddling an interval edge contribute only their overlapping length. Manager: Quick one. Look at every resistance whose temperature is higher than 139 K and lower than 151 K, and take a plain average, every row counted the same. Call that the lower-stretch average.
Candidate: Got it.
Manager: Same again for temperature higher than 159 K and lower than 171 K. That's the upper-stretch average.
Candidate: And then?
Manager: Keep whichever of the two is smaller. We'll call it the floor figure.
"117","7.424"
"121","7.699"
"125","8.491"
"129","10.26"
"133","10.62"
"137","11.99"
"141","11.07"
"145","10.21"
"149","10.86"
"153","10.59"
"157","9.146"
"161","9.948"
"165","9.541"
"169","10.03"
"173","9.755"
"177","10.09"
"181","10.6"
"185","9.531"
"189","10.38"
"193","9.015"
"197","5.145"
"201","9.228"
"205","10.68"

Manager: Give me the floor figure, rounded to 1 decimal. 9.8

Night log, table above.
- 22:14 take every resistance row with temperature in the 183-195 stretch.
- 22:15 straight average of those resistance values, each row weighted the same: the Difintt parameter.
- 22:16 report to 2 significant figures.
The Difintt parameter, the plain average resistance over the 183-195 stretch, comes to 9.6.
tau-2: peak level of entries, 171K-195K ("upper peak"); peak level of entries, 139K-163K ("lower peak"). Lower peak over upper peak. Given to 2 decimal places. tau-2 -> 1.04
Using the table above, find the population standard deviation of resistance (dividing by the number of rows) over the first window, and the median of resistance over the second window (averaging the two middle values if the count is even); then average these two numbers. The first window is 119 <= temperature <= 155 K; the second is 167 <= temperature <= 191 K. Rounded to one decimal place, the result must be 5.7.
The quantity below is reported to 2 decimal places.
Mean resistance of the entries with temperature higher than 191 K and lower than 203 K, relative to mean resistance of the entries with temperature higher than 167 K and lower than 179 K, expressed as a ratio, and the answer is 0.78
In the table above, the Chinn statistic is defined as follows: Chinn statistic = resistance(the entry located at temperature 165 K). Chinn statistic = 9.541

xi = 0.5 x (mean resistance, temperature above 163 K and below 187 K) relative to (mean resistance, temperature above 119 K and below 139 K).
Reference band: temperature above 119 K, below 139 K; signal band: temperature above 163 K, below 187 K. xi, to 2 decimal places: 0.51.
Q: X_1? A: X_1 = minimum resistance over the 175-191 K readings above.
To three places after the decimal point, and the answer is 9.531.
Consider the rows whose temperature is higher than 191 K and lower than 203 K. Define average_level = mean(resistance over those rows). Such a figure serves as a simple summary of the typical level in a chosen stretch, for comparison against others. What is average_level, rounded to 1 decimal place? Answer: 7.8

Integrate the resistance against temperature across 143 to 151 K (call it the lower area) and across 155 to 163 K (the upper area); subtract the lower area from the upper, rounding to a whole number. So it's -8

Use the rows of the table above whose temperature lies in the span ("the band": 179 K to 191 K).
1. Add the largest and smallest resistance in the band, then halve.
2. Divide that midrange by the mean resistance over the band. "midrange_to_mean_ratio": 0.99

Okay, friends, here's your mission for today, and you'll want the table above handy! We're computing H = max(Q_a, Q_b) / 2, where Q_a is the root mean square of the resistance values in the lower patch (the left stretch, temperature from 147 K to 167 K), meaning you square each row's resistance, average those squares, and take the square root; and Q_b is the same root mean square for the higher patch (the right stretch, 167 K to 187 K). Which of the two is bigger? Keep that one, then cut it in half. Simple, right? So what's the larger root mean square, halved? 5.02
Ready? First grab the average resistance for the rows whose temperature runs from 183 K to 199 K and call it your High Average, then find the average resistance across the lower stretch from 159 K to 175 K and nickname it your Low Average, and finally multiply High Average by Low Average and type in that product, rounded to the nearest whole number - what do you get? 84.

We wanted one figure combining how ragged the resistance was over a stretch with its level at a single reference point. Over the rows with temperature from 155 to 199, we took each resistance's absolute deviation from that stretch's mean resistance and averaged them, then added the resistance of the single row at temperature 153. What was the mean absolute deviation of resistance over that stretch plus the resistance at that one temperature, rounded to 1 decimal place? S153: 11.5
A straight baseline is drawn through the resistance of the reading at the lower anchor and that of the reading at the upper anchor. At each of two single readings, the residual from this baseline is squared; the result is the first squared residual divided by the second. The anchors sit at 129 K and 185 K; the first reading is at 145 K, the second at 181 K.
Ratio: 0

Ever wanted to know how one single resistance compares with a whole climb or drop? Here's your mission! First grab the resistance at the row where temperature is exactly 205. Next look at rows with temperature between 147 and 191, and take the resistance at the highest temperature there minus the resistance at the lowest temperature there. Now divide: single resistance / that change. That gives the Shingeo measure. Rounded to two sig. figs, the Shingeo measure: -22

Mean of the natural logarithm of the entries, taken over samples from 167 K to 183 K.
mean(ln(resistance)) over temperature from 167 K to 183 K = 2.31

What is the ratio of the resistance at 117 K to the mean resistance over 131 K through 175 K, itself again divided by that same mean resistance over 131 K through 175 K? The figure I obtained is 0.069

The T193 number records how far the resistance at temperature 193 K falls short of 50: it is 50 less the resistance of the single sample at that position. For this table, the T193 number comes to 41.0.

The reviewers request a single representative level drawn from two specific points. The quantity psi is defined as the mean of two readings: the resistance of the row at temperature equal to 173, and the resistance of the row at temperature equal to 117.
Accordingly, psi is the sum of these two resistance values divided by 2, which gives 8.6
